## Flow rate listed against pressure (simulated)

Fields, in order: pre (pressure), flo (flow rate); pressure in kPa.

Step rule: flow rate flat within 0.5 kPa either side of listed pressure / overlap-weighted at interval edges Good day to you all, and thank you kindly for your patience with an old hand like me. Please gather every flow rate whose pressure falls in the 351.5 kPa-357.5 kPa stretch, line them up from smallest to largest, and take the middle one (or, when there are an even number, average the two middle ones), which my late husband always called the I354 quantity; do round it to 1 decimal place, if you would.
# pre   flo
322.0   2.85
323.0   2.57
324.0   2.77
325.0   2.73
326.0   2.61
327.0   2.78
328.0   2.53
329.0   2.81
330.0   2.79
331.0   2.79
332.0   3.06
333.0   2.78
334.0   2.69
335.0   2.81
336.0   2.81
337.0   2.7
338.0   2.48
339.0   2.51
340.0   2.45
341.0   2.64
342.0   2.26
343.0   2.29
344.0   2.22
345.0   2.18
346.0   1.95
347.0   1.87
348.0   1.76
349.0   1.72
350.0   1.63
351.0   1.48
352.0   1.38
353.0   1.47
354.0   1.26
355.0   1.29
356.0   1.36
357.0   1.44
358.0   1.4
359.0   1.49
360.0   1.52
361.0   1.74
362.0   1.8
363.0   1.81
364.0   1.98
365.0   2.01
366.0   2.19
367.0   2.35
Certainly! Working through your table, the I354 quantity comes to 1.4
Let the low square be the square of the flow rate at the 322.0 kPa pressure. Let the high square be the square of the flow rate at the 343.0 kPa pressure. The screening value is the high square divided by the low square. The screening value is 0.6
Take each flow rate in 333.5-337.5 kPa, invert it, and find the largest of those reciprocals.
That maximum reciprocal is 0.37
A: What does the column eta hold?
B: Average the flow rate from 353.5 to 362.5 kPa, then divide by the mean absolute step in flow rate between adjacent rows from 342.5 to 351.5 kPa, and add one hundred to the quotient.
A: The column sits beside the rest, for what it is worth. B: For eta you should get 115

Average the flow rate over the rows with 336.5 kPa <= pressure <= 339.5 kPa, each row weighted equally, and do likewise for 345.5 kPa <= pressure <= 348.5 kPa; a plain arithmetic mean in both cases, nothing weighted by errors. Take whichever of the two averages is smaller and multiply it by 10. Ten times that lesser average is 18.6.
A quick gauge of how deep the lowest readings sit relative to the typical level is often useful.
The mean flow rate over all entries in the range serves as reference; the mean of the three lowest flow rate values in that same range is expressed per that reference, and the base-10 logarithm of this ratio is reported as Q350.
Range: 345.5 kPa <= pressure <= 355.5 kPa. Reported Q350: -0.082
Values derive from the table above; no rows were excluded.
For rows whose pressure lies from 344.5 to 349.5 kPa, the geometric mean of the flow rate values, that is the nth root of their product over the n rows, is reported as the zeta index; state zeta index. 1.89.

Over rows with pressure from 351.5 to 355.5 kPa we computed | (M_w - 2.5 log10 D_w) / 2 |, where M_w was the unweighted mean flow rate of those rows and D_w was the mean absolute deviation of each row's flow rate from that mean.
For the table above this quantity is 2.1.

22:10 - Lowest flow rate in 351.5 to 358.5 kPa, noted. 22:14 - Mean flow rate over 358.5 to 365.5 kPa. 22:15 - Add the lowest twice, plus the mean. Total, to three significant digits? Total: 4.28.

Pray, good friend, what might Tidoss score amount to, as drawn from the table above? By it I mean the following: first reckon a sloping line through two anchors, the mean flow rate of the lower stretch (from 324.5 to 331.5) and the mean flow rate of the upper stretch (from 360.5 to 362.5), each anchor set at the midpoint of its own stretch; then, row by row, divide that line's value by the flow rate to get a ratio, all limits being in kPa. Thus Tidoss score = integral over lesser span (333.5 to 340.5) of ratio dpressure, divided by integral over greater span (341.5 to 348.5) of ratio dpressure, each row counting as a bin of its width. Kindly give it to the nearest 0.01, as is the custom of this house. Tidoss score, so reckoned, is 0.86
